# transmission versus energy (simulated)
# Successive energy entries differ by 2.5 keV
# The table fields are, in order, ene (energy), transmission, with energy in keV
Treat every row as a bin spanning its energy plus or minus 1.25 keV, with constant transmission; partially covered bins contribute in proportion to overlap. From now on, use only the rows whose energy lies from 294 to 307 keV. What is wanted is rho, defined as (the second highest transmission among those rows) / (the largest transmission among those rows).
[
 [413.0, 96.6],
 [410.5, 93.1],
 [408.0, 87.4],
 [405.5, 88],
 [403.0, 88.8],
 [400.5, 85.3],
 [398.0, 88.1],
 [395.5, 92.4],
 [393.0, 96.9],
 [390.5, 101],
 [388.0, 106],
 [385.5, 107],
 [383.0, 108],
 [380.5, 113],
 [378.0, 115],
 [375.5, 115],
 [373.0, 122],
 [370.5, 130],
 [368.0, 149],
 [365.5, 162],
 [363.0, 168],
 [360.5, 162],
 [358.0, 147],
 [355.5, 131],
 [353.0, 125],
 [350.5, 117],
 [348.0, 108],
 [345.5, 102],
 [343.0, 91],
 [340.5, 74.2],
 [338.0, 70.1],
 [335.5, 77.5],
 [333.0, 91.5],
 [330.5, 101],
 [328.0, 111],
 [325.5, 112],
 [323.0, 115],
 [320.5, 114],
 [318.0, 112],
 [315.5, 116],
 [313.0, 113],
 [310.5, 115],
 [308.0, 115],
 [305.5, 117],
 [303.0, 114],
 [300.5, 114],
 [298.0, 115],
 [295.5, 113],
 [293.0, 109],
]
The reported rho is 0.983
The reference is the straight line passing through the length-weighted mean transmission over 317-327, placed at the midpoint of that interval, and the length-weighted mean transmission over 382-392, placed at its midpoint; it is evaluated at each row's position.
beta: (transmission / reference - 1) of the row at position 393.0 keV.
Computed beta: -0.07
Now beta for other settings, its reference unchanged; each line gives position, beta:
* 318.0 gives -0.02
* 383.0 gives 0.02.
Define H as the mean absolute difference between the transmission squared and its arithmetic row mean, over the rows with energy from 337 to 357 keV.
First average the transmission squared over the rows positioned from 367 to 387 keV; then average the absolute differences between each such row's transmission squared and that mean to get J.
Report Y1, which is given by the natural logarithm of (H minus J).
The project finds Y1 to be 6.9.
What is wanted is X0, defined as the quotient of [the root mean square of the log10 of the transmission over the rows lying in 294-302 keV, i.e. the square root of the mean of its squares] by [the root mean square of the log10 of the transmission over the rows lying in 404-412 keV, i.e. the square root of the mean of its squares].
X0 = 1.05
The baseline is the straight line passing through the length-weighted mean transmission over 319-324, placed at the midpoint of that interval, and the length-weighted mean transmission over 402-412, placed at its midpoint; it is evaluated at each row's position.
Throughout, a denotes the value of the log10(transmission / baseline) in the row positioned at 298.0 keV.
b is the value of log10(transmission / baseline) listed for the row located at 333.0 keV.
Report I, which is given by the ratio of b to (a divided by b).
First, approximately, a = -0.023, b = -0.08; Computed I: -0.31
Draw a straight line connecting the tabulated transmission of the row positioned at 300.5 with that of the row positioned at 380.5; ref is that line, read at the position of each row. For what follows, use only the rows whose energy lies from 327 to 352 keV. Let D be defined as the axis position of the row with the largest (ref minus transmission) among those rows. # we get 338.0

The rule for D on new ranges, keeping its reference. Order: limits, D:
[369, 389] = 388.0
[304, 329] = 328.0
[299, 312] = 300.5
